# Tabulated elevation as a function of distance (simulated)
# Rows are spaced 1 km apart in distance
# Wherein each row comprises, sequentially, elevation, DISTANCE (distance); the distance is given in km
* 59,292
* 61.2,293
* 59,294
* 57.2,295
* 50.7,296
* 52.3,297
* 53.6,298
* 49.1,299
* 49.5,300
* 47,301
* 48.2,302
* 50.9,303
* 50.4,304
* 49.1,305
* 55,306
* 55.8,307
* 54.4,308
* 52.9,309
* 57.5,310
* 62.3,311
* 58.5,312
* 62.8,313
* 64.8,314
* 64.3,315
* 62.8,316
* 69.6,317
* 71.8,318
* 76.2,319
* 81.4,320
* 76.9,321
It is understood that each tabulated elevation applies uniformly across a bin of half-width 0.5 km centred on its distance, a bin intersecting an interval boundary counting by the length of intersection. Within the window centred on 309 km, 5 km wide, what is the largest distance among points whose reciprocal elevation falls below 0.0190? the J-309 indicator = 311 km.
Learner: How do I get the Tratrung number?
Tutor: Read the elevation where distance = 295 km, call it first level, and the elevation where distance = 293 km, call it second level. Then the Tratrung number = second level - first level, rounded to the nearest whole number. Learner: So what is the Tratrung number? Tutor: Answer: 4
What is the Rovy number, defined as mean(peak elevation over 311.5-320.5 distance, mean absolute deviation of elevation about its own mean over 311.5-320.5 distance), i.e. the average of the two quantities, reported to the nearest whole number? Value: 44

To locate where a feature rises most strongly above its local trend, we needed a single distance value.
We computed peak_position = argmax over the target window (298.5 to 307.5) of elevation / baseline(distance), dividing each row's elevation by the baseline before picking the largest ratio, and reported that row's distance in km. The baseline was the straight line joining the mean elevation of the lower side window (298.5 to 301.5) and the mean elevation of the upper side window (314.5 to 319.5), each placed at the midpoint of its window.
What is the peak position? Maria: 299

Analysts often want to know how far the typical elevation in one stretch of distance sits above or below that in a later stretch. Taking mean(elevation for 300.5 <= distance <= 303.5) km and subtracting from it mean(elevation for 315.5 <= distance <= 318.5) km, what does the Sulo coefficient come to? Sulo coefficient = -19.4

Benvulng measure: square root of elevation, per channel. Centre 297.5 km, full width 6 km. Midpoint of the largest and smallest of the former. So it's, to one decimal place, 7.3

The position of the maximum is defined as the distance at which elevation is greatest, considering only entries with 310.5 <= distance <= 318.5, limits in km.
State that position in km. 318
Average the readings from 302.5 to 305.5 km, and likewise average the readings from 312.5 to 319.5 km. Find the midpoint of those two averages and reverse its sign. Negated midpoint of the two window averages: -58.8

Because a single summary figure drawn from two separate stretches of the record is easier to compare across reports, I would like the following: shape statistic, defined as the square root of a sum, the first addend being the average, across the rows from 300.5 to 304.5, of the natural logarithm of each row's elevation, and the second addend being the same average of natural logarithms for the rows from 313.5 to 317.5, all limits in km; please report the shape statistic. 2.84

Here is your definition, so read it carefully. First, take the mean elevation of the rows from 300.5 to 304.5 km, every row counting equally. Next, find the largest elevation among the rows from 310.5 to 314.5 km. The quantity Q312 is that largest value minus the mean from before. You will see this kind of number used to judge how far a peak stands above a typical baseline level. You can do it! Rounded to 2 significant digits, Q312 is 16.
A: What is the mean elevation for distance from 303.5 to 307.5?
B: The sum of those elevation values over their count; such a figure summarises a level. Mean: 52.6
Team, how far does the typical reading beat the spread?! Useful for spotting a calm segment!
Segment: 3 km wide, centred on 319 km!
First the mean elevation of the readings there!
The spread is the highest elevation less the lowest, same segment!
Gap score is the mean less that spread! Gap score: 67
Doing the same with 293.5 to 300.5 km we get 43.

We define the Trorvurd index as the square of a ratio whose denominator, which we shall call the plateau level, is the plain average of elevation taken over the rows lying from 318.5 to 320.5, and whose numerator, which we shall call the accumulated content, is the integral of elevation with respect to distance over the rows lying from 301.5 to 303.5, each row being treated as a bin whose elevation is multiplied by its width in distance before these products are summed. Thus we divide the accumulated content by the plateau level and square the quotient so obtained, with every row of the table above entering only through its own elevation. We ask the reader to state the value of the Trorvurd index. 1.6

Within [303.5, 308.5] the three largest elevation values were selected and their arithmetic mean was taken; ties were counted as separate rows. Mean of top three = 55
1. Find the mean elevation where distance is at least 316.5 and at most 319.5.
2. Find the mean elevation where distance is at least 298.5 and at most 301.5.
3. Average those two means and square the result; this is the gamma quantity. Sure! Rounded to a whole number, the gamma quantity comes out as 3664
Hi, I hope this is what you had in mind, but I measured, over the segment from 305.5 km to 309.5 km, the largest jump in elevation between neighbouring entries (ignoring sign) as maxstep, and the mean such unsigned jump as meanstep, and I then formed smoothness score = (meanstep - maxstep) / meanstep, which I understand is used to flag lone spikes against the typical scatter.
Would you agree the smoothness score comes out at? -0.2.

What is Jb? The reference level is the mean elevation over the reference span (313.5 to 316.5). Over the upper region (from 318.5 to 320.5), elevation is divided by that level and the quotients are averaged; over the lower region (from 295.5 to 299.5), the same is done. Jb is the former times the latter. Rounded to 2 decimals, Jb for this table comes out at 0.99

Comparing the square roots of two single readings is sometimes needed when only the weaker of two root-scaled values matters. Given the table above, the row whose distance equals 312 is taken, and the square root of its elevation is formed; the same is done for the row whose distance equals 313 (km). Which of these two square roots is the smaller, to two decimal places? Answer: 7.65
